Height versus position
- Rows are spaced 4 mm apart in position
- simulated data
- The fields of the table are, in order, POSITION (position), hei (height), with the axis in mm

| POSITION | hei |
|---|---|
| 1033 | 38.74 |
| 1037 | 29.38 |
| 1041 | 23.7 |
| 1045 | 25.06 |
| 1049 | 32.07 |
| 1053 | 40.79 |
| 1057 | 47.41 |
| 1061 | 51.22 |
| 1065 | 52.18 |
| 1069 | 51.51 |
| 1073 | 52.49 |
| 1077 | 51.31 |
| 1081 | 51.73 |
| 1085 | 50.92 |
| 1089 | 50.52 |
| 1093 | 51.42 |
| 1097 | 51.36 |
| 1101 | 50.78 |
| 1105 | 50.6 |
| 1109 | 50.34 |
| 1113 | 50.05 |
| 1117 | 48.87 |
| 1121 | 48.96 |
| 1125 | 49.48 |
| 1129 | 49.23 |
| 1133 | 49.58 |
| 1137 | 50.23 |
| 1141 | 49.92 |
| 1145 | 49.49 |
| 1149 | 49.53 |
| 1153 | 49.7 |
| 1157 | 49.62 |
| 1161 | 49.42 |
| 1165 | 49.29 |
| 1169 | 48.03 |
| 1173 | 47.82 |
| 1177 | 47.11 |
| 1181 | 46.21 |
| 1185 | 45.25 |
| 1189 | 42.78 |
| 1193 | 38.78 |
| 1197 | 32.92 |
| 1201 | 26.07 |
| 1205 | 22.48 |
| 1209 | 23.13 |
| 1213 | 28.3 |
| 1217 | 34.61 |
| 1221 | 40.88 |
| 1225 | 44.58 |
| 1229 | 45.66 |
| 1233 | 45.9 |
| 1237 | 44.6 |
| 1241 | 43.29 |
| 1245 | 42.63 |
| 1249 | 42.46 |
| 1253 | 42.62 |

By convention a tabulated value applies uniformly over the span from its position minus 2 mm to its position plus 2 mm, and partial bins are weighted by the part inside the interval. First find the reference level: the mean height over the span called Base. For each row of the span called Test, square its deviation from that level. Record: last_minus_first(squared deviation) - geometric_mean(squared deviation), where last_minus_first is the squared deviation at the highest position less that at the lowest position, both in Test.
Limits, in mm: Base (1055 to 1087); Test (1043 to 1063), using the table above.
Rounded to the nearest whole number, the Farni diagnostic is -700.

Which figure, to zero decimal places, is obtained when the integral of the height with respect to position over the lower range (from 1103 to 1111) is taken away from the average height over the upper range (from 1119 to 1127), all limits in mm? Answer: -355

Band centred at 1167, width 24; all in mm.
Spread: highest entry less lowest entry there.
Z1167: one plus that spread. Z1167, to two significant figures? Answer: 3.5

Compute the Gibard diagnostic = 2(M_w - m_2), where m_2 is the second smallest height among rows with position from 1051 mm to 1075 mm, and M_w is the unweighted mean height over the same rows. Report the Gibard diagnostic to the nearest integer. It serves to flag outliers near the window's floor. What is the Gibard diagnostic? 4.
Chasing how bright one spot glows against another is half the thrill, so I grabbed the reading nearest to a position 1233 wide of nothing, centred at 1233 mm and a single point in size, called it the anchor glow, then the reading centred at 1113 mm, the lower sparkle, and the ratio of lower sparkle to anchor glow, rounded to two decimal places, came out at 1.09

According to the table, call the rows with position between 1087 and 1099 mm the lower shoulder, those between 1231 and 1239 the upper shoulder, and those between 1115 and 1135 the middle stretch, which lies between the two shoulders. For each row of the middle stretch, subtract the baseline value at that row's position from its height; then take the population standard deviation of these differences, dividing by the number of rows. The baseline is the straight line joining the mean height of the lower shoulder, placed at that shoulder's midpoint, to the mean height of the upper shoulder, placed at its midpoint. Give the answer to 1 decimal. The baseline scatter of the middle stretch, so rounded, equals 0.5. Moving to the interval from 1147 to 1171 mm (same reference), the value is 0.4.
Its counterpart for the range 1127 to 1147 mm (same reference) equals 0.5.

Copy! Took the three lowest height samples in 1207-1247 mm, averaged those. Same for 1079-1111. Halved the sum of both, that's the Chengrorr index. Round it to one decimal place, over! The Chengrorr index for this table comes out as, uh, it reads 39.6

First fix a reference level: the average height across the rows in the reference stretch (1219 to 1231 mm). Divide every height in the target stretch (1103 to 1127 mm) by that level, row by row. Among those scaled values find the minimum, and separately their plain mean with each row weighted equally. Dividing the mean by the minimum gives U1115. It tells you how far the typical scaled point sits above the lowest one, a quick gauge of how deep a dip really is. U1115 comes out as 1.02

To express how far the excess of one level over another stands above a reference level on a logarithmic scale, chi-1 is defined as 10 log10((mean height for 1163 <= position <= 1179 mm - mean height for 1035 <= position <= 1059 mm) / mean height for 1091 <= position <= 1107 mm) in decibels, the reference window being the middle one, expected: -5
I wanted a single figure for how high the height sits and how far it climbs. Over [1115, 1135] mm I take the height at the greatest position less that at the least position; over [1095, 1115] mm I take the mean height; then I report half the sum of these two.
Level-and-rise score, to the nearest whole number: 26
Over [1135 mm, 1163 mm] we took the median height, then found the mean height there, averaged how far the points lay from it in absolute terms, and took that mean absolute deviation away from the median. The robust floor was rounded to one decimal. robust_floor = 49.4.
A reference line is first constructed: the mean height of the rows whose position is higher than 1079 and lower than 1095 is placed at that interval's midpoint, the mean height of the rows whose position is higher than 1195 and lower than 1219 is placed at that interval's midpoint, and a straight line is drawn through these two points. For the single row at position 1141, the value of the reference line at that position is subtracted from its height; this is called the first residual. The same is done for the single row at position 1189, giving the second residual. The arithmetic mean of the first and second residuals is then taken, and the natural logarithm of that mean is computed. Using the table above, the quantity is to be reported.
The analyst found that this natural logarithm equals 2.33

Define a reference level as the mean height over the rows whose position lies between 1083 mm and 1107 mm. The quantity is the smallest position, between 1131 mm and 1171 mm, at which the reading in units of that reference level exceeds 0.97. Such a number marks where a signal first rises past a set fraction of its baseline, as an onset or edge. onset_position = 1133 mm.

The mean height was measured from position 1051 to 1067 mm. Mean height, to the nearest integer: 48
